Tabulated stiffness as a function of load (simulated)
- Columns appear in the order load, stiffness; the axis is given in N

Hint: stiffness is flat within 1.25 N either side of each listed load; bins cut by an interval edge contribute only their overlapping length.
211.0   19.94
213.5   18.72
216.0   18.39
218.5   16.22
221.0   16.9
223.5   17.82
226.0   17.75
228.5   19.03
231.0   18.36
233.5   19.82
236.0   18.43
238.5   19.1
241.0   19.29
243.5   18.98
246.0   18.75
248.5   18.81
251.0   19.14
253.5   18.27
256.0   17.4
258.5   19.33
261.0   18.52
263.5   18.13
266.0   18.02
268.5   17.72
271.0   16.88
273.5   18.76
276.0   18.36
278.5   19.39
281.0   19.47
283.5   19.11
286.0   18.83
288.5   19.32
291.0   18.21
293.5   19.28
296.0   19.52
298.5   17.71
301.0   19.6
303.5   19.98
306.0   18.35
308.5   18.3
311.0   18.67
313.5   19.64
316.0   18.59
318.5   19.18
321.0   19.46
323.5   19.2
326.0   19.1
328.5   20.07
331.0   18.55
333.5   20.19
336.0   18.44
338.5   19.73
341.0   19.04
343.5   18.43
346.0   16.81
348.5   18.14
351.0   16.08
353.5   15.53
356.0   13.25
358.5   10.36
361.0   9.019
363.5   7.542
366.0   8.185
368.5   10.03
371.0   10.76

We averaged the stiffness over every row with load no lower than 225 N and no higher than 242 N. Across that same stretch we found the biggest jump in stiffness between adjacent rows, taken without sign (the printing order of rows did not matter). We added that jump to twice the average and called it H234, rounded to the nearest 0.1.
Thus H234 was 39.1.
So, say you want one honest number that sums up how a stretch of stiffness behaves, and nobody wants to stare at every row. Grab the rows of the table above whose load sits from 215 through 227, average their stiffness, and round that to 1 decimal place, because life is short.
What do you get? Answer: 17.4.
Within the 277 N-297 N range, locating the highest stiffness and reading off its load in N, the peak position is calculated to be 296.0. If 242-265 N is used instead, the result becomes 258.5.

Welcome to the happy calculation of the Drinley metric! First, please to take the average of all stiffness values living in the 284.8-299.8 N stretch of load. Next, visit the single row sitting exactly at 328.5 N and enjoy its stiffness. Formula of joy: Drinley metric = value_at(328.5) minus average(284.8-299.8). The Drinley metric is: 1.3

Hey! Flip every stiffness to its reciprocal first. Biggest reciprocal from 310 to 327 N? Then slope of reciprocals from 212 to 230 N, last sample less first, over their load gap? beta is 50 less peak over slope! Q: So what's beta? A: 977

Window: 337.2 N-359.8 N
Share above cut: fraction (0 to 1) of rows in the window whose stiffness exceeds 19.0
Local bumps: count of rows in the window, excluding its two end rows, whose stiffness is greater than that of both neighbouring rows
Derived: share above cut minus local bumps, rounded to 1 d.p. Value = -0.8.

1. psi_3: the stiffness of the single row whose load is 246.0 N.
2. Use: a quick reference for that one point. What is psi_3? 18.75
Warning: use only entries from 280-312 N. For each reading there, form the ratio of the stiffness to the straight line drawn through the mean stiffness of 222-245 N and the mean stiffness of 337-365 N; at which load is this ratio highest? 303.5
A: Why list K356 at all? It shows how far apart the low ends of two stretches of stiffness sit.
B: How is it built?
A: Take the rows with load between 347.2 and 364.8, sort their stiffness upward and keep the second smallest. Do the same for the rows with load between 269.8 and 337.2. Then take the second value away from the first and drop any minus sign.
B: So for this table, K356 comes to 8.7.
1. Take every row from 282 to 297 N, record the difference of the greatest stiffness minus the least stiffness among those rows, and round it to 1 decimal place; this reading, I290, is 1.3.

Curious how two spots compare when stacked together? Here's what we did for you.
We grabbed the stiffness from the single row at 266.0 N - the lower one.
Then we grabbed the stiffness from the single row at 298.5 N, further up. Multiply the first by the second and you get 319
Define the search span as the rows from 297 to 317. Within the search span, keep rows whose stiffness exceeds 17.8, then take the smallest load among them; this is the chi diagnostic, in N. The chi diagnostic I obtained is 301.0 N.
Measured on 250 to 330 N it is 251.0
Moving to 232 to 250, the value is 233.5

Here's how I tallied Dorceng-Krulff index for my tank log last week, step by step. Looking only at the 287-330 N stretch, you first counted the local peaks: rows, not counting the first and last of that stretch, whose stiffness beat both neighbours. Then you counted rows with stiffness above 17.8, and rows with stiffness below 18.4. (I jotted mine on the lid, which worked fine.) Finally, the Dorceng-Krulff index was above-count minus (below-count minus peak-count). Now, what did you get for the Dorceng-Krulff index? 16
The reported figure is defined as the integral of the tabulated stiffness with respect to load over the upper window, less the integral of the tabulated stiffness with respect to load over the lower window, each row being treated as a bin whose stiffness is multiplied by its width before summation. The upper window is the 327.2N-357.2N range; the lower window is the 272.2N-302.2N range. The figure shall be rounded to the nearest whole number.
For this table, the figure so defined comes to -33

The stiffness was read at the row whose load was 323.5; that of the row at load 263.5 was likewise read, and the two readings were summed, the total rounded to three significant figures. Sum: 37.3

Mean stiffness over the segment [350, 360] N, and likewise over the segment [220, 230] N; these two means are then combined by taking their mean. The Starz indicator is 15.8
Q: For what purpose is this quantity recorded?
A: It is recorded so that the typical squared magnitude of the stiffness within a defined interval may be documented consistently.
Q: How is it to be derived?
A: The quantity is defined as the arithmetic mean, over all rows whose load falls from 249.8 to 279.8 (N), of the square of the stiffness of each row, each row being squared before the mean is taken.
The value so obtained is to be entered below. 336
